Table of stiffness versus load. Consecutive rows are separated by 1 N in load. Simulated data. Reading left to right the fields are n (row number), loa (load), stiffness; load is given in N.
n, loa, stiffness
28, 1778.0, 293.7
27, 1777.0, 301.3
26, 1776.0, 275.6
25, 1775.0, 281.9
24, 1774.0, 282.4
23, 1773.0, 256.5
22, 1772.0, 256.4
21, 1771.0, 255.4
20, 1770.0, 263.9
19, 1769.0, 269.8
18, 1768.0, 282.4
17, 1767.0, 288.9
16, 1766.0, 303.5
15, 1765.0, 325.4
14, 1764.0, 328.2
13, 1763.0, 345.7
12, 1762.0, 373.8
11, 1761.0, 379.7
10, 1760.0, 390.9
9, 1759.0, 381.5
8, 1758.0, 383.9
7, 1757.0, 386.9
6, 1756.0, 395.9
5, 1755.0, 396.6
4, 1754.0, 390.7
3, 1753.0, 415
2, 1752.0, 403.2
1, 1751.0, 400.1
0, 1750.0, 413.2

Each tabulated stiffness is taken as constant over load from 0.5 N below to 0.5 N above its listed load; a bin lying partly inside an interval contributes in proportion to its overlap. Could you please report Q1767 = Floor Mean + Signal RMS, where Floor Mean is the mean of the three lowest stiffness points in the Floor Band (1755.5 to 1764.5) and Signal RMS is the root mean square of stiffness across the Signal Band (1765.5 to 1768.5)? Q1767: 641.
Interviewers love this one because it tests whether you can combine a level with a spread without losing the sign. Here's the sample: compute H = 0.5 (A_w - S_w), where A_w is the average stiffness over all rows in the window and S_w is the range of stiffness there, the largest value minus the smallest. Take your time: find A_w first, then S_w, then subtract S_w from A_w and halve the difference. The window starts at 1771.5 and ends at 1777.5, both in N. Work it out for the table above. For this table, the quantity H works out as 115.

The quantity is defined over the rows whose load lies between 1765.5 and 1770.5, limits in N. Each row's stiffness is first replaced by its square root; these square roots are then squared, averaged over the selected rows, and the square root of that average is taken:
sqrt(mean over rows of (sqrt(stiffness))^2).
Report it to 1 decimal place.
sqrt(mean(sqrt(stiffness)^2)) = 16.8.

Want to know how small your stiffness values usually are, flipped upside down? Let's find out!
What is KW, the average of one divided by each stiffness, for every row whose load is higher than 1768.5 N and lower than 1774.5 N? 0.0038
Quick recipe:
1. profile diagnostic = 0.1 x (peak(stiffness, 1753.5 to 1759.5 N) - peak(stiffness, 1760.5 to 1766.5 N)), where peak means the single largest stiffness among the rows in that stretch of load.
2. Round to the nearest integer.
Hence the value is 2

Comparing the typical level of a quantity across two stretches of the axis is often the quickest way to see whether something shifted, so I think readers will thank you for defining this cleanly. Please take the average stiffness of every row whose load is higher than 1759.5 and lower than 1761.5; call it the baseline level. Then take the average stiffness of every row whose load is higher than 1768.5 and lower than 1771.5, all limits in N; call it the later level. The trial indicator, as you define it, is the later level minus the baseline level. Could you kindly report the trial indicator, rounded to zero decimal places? -122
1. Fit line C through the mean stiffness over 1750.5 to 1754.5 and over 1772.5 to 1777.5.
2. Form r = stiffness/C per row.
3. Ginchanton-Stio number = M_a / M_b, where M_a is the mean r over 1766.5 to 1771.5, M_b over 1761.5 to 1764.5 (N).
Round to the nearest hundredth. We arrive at 0.86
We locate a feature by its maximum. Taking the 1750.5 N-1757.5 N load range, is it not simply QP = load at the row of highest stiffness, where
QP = 1753.0 N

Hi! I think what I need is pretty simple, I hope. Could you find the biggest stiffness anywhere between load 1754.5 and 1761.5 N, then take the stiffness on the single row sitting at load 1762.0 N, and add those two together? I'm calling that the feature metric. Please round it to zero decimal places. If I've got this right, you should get 770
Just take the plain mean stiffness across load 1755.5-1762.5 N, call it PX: 385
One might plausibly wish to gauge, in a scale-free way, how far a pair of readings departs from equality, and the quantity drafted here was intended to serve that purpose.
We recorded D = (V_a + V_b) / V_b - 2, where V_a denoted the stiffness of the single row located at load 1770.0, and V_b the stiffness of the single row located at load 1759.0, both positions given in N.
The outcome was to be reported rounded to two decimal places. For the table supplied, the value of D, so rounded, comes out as -0.31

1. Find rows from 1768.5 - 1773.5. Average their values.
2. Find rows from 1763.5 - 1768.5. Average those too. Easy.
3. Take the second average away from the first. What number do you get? -45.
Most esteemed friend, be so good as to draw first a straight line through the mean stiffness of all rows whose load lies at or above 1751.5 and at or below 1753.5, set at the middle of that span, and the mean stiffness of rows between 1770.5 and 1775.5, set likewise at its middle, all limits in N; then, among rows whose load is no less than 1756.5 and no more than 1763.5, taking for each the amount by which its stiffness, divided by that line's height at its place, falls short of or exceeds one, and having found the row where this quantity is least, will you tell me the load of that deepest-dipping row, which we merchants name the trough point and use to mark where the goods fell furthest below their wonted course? 1757.0 N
